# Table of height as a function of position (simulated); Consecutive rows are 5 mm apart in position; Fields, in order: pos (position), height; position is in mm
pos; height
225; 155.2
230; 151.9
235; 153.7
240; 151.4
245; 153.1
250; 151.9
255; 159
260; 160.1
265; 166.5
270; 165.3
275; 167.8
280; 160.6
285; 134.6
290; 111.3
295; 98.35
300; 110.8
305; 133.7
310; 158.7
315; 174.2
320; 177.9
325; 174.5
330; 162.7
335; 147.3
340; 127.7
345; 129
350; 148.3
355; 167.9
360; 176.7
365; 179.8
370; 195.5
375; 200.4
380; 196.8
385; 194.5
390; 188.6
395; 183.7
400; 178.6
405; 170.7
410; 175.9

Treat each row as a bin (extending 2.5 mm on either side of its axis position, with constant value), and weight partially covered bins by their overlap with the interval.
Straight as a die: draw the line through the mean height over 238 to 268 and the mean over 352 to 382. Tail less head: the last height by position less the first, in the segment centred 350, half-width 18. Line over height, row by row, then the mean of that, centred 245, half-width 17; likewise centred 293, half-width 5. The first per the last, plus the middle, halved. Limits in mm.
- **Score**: 11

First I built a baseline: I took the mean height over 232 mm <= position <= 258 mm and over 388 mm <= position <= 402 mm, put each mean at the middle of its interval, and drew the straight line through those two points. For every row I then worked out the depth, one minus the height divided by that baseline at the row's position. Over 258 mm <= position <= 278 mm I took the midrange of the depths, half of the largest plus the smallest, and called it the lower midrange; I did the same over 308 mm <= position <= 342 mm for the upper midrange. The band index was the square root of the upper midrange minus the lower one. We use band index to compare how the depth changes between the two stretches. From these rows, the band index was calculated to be 0.38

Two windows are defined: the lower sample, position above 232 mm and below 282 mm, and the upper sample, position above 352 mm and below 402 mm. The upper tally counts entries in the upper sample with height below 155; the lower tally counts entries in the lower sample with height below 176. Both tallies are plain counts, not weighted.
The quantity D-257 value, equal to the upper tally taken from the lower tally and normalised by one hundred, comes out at 0.100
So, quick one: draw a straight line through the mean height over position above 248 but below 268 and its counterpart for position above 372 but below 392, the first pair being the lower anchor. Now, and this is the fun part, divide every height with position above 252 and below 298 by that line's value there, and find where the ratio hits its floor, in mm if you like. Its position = 295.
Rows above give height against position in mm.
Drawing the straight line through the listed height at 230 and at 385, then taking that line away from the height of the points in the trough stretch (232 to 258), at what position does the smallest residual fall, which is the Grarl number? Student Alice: 250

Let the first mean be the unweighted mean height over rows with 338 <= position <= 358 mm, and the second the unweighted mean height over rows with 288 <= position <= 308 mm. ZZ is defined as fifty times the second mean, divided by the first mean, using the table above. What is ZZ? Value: 40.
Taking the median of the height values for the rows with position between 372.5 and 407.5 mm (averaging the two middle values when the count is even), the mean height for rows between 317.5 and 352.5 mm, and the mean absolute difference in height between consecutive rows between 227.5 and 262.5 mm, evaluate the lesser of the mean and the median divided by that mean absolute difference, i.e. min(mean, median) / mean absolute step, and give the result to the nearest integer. 60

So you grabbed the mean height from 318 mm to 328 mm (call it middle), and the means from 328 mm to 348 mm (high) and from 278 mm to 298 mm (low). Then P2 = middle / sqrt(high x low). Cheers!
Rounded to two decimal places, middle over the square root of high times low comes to 1.32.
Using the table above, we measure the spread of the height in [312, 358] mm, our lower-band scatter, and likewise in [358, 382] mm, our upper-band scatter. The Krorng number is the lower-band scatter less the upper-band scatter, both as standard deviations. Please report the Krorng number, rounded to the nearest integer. 9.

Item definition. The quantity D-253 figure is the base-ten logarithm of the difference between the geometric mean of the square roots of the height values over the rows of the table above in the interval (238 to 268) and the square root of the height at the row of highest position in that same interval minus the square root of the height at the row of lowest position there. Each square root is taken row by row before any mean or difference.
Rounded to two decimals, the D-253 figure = 1.08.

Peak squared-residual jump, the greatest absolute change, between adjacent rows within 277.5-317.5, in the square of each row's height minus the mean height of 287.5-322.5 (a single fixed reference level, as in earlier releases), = 887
